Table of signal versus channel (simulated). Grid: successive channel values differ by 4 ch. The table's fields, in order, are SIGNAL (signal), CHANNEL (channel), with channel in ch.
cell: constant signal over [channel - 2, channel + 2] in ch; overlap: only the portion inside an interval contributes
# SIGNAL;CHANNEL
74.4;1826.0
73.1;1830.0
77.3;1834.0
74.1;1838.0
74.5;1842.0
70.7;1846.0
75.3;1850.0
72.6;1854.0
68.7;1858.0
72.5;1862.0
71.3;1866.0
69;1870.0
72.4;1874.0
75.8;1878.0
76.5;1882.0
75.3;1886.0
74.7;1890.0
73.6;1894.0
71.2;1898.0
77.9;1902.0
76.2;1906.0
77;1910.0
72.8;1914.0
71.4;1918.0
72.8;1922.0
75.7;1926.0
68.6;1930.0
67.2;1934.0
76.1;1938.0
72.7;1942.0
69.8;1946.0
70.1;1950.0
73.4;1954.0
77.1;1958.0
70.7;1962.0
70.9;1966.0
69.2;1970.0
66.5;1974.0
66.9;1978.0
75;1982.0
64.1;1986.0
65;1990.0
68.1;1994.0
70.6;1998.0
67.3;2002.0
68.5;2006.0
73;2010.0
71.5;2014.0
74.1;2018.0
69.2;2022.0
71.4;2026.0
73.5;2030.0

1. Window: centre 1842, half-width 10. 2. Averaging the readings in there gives 74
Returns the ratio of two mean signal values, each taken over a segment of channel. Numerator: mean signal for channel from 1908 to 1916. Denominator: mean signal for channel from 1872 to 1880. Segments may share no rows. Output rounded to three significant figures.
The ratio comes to 1.01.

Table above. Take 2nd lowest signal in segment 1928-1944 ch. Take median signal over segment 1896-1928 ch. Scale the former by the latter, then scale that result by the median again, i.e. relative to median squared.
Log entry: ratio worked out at 0.0124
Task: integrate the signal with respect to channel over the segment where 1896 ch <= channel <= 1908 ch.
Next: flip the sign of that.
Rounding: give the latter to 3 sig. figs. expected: -901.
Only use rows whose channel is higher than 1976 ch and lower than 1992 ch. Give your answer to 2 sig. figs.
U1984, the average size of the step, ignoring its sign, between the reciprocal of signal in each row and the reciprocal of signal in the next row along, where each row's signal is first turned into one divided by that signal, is 0.0014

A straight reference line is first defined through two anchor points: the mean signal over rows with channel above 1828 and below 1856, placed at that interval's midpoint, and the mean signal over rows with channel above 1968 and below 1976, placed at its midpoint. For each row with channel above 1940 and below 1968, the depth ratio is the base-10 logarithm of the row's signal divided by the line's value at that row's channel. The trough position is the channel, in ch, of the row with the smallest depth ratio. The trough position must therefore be 1946.0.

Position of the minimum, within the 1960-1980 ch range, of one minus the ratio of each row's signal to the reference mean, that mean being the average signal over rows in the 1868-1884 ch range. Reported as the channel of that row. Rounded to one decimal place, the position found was 1966.0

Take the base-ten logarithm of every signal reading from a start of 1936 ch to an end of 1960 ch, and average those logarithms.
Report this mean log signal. 1.86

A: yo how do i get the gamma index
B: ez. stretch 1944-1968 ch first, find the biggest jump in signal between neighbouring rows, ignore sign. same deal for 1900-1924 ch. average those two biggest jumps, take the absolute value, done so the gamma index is 5.3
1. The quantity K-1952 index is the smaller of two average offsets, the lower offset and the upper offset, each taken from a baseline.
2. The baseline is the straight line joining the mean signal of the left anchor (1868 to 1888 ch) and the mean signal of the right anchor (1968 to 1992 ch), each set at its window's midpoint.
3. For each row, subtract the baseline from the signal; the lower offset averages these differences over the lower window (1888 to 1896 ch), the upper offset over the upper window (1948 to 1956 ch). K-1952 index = 1.2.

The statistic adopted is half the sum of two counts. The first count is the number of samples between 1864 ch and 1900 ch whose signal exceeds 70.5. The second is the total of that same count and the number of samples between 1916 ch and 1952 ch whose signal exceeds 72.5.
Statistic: 10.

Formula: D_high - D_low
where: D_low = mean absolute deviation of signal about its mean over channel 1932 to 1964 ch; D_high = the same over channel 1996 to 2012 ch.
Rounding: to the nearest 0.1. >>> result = -0.7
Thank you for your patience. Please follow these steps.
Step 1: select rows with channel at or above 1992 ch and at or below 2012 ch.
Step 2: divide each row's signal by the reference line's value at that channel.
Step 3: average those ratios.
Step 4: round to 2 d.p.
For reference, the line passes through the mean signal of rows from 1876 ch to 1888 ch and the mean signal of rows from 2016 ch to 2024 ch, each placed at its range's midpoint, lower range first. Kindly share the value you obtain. 0.96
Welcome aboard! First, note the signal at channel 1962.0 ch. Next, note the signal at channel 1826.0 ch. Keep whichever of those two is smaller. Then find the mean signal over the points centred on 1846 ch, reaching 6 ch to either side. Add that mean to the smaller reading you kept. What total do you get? 144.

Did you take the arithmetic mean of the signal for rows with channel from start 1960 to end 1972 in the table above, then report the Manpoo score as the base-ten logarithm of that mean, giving 1.85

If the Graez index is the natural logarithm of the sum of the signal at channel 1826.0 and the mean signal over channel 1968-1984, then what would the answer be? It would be 4.97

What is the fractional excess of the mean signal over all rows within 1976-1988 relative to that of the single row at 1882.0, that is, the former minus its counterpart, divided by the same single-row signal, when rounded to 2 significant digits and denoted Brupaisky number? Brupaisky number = -0.10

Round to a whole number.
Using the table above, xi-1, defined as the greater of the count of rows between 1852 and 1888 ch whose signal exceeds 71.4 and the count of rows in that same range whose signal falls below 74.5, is 6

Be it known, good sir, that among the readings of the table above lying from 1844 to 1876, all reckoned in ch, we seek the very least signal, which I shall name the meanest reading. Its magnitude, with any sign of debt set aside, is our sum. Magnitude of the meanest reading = 68.7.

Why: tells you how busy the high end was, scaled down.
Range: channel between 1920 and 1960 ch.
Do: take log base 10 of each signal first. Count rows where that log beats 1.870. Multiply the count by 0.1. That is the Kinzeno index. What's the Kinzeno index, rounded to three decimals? 0.300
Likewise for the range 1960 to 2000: 0.100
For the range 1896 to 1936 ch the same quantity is 0.400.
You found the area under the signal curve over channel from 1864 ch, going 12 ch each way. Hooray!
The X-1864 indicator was 1706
